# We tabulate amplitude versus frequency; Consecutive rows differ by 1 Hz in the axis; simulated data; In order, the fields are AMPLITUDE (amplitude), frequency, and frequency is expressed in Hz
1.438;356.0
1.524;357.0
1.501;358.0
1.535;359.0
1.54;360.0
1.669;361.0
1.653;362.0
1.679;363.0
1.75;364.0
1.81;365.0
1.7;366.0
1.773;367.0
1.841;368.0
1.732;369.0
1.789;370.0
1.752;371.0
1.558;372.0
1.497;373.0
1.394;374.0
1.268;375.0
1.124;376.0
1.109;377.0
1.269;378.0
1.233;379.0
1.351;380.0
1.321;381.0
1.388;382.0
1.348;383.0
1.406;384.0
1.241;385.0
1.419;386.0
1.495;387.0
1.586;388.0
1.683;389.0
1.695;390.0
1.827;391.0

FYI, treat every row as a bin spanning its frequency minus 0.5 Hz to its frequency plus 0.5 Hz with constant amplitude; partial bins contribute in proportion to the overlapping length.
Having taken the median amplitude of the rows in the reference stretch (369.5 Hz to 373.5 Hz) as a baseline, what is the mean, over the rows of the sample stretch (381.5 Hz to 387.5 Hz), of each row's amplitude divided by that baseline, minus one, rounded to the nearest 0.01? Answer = -0.16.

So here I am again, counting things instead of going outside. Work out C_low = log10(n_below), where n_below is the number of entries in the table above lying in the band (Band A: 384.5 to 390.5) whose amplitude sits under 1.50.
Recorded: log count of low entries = 0.48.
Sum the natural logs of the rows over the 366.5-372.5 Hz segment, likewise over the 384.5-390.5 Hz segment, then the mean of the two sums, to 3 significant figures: 2.90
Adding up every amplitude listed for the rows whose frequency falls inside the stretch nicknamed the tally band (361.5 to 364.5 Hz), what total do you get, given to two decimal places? 5.08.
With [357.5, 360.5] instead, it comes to 4.58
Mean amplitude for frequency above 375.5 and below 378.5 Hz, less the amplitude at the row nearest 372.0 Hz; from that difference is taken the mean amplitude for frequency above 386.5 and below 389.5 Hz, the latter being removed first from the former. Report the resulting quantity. -2.0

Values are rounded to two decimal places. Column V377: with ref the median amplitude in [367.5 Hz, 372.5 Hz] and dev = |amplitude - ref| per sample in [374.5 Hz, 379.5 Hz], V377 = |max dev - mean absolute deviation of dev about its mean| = 0.58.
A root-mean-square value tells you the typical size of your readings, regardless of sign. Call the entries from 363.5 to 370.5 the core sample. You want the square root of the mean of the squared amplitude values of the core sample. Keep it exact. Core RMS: 1.77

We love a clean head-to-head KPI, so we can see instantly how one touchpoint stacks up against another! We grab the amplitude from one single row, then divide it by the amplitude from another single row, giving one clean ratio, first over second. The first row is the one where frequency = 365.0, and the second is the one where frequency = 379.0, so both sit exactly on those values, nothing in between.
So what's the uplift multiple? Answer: 1.47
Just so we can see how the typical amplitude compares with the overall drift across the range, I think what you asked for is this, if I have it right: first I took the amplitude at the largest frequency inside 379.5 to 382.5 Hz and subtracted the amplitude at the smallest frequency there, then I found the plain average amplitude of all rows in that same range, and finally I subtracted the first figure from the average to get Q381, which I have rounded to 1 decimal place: 1.3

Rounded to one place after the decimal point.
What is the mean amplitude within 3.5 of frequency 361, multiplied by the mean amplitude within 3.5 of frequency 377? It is 2.0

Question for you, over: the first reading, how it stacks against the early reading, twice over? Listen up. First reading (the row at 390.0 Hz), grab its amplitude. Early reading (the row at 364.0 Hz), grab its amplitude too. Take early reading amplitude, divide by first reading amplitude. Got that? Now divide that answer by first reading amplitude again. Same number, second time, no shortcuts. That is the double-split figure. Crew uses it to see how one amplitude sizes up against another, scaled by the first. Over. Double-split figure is 0.61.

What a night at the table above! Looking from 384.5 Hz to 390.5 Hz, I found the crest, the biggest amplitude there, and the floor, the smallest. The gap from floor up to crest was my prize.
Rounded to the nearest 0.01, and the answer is 0.45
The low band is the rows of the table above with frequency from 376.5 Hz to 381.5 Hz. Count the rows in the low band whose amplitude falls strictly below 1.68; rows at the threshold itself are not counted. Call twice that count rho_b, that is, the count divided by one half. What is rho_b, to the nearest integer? 10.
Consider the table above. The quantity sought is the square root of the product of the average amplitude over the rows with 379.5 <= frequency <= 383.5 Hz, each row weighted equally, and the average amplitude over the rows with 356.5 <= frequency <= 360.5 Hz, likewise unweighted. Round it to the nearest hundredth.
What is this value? 1.44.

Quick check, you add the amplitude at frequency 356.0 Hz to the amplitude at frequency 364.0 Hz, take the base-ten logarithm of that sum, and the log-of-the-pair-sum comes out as 0.504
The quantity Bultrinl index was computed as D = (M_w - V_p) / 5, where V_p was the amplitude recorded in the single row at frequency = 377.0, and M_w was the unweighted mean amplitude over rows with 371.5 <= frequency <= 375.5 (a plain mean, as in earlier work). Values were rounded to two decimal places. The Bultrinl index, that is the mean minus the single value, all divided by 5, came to 0.06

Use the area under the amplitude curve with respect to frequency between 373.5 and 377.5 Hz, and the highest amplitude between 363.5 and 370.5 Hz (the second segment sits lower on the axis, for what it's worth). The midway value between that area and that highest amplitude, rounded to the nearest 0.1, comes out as 3.4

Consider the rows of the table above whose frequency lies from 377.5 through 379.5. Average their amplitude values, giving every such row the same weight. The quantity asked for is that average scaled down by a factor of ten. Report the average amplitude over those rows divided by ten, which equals 0.125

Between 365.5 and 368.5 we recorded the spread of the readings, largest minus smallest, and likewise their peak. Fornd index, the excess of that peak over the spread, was 1.70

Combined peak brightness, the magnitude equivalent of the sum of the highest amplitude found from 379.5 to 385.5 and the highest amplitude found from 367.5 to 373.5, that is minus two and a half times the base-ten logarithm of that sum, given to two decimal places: -1.28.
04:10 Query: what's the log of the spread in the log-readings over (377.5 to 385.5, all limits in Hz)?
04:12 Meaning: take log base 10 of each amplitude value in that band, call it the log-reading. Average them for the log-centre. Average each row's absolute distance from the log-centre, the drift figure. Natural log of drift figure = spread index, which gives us -4.02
